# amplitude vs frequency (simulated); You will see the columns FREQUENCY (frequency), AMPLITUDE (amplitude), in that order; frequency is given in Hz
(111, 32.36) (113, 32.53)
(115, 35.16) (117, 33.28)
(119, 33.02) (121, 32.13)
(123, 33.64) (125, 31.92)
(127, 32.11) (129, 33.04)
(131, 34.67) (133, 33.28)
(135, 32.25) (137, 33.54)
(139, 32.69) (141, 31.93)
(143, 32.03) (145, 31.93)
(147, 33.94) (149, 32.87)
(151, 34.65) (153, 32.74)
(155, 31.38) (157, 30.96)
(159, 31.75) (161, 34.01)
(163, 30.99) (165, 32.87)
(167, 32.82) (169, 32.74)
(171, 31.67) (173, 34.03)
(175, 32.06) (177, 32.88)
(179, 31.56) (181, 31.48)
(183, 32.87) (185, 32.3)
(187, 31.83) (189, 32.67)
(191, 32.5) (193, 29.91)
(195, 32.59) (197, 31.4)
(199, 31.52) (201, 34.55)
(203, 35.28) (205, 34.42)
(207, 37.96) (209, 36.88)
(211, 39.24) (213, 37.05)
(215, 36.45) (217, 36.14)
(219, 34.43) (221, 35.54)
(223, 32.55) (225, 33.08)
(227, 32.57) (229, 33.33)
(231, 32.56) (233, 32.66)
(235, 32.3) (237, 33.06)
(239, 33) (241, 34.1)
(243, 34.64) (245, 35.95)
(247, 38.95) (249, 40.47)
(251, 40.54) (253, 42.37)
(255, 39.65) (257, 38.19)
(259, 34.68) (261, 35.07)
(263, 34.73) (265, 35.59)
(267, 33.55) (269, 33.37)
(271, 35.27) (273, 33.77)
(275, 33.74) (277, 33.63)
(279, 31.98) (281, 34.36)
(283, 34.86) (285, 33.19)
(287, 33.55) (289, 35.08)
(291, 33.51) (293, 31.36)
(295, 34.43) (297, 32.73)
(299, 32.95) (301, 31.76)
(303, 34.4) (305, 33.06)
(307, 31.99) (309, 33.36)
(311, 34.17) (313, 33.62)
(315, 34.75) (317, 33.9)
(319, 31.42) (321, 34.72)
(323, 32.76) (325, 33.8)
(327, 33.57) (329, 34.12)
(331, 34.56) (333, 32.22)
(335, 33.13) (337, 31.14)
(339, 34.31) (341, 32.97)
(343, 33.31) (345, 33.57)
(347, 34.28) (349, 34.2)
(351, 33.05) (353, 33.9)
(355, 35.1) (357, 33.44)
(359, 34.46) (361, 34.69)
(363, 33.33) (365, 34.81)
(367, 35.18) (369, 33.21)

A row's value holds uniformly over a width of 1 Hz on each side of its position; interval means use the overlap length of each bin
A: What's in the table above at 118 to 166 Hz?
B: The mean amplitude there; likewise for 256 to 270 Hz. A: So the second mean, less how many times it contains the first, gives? 34.0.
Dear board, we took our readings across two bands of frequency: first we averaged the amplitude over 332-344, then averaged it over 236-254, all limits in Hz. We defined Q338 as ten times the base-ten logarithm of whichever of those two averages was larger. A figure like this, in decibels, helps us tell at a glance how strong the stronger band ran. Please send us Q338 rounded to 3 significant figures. 15.7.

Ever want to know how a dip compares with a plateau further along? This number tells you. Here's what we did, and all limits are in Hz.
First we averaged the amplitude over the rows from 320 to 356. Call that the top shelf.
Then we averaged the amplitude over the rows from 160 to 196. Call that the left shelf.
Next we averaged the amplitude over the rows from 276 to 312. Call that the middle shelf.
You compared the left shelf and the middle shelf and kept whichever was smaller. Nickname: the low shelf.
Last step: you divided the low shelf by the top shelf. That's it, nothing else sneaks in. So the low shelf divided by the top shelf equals 0.96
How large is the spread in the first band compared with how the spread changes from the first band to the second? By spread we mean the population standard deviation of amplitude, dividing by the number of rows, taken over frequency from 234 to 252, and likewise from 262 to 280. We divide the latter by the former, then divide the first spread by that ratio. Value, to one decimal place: 9.3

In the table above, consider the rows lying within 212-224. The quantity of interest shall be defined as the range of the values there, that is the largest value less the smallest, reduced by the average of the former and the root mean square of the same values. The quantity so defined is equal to -15.4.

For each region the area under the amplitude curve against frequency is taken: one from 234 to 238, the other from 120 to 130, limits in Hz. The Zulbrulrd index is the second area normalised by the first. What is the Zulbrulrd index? 2.5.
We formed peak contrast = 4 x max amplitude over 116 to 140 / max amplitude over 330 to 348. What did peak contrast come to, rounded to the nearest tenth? 4.0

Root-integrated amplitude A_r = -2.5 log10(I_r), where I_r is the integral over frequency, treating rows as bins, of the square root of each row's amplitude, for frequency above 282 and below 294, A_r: -4.606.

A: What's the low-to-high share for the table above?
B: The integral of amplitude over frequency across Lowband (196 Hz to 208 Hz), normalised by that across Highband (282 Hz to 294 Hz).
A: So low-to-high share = 1.02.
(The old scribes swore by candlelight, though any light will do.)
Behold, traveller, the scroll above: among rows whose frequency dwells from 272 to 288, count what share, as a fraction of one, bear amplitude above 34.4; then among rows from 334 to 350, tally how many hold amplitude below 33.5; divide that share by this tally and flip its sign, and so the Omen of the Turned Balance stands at -0.031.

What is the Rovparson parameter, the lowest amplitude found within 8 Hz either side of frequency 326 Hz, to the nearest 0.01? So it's 31.42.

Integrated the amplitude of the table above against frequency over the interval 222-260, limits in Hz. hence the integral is 1349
